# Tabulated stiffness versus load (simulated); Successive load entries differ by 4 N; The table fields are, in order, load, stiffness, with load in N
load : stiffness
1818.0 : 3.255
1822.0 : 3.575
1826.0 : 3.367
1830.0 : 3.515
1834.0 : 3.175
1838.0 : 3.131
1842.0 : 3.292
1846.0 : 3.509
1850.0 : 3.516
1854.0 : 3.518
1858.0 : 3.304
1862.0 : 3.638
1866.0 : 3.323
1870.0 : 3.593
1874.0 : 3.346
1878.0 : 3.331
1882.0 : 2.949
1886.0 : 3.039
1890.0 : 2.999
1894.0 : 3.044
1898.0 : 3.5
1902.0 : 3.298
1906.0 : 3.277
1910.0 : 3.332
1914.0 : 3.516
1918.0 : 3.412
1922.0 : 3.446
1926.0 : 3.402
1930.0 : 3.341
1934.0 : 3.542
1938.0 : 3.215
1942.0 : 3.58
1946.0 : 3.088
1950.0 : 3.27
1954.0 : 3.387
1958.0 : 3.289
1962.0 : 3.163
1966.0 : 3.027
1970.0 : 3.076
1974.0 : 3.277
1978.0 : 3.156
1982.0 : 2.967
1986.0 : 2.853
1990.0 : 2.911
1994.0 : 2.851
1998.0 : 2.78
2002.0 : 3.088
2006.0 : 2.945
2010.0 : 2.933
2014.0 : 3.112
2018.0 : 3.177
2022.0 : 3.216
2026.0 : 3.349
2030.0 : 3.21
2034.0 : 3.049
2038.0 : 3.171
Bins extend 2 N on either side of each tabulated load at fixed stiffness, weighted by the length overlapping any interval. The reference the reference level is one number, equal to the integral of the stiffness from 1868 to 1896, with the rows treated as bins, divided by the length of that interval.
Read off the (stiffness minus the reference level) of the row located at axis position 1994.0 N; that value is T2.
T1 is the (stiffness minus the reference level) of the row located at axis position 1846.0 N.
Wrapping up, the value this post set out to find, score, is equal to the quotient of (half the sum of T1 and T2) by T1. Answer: 0.0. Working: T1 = 0.32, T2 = -0.33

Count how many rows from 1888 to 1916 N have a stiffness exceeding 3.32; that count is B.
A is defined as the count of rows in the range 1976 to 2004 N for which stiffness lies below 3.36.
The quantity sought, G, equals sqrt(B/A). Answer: 0.65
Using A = 7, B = 3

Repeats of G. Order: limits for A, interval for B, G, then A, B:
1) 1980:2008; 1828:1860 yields 0.76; 7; 4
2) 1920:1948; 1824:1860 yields 1.29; 3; 5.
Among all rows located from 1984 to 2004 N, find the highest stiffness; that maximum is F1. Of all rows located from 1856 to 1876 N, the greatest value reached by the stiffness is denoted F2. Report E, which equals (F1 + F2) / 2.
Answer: 3.36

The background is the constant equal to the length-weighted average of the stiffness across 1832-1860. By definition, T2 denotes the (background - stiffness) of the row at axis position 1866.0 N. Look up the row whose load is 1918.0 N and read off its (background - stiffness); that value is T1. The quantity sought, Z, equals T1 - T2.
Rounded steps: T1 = -0.06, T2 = 0.03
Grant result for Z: -0.09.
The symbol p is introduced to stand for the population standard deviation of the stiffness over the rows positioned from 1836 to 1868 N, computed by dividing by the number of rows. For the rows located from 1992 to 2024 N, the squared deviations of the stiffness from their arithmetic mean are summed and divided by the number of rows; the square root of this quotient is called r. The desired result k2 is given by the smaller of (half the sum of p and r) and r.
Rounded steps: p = 0.16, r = 0.148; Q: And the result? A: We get 0.148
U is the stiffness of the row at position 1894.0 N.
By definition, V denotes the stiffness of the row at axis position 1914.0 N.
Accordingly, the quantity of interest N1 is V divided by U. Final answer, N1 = 1.16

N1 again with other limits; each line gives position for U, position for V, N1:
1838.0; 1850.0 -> 1.12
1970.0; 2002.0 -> 1.00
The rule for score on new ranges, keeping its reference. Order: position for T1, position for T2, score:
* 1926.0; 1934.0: 1.3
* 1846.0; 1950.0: 0.6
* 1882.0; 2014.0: 0.7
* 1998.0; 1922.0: 0.2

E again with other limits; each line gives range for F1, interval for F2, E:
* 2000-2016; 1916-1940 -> 3.33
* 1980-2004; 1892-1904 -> 3.29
